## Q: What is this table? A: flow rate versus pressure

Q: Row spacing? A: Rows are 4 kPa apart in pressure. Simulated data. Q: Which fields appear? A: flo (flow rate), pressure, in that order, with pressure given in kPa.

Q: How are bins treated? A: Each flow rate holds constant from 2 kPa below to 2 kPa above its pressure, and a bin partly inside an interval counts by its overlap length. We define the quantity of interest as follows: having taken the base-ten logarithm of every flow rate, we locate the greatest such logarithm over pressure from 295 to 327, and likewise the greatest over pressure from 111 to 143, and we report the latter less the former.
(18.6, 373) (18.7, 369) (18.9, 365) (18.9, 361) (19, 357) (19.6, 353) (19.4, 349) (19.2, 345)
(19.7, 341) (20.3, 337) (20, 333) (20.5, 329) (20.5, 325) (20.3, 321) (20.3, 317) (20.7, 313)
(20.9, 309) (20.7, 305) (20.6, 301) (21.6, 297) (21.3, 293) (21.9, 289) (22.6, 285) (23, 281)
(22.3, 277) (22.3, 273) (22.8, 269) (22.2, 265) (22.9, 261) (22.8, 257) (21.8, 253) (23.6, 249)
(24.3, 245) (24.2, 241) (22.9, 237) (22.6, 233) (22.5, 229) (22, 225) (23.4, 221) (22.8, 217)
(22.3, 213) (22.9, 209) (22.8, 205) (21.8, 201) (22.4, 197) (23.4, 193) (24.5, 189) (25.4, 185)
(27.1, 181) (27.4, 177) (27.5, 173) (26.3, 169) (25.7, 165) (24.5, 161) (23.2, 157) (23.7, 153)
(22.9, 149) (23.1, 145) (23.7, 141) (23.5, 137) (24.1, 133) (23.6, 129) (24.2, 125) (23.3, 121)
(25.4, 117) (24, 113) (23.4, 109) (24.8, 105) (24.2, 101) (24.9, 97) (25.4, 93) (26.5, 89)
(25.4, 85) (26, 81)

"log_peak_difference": 0.070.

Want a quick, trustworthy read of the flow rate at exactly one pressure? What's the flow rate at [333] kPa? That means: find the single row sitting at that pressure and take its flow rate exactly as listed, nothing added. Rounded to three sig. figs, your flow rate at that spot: 20.0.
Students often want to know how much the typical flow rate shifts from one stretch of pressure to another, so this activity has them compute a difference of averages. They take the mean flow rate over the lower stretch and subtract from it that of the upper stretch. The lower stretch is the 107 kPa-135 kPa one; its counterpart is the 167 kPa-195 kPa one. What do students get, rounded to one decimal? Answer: -1.9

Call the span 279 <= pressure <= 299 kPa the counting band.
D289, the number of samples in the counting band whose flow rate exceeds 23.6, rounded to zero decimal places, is 0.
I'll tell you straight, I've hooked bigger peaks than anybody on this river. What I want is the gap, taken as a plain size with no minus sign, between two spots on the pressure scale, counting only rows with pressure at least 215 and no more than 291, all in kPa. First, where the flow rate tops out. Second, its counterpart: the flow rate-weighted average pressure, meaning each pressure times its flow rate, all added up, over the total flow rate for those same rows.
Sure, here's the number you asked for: 7.8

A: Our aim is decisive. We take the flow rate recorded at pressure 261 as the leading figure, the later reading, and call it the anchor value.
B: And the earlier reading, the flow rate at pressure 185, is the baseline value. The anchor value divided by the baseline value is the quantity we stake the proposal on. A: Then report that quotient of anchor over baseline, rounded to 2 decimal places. 0.90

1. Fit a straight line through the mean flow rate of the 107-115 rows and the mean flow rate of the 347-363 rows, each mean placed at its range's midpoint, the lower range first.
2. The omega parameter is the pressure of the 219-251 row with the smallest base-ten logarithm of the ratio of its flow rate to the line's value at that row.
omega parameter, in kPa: 225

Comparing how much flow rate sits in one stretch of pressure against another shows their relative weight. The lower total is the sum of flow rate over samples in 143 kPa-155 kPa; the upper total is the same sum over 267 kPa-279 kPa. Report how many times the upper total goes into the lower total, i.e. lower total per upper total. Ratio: 1.03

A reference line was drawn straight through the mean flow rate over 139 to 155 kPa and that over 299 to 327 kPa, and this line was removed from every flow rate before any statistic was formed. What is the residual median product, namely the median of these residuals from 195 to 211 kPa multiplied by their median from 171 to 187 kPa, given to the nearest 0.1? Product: 0.7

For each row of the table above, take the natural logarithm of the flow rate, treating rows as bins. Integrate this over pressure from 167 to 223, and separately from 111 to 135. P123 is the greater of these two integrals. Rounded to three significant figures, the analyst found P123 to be 178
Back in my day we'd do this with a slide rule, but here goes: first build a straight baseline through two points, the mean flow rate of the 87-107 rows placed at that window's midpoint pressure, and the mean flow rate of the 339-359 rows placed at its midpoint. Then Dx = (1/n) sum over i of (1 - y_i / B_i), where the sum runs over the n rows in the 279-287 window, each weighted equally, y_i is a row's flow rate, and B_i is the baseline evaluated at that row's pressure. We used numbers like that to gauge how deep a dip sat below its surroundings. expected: -0.091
